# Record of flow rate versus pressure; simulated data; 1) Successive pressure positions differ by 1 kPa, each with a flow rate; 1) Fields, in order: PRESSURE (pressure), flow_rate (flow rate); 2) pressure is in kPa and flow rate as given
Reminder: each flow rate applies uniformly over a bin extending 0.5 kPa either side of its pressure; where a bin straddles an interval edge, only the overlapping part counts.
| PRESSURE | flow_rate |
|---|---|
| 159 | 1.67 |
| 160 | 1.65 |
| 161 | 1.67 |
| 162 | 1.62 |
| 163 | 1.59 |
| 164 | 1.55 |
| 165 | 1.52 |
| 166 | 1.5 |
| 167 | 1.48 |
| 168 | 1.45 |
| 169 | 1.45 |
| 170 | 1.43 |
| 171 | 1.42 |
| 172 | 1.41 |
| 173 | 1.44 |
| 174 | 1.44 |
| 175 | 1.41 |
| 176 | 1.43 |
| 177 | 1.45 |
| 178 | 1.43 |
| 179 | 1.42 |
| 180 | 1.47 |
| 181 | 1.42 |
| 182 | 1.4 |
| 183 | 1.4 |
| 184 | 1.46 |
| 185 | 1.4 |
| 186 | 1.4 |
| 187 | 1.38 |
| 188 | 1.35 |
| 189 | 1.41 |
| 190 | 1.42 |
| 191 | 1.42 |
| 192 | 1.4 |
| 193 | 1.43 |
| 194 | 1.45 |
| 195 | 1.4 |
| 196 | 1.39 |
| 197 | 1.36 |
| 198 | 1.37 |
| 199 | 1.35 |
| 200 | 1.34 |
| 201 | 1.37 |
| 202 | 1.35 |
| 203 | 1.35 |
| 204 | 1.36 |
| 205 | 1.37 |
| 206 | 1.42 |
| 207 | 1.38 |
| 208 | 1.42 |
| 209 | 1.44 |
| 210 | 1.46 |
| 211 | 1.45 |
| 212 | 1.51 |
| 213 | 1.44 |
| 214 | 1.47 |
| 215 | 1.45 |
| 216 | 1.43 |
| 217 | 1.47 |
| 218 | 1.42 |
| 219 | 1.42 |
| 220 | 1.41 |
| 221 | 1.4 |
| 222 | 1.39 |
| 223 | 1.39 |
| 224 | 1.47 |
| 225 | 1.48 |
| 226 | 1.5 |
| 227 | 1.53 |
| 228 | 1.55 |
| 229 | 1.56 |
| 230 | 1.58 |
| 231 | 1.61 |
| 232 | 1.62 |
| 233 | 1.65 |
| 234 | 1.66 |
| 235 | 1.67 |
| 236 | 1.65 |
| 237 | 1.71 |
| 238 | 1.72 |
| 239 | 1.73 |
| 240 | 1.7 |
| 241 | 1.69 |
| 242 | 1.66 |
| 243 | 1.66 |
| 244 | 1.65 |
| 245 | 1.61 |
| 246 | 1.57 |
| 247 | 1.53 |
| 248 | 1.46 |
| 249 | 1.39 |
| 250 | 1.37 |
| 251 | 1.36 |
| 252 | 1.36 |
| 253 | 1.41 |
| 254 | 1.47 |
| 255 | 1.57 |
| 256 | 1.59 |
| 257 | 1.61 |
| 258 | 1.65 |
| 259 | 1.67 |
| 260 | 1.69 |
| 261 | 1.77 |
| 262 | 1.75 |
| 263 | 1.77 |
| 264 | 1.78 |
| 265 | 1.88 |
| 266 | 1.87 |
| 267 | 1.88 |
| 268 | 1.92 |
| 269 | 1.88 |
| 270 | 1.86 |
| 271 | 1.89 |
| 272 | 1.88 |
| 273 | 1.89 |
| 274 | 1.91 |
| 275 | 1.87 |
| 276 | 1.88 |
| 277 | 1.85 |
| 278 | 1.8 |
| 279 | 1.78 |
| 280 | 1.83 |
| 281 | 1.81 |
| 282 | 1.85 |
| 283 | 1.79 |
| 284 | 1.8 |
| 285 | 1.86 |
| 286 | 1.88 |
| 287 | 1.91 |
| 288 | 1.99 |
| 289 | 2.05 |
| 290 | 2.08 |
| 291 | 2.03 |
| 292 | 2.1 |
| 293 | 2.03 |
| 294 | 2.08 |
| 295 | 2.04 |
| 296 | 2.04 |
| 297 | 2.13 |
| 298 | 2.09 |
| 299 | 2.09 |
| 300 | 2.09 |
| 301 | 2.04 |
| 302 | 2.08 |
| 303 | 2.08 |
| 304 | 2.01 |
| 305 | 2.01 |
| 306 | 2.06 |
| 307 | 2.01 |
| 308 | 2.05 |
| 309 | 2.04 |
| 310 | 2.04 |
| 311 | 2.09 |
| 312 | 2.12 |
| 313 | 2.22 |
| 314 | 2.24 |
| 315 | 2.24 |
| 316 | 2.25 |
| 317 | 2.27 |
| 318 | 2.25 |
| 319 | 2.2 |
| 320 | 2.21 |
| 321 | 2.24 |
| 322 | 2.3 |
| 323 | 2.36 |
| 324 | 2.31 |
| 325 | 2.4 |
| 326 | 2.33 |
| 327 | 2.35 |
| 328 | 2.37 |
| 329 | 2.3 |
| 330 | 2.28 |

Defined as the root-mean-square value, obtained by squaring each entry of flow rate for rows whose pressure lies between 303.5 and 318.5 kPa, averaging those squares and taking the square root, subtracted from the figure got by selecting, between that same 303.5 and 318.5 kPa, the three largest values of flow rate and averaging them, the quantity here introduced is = 0.13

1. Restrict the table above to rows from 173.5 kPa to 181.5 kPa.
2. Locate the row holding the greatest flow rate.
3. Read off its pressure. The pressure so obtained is 180 kPa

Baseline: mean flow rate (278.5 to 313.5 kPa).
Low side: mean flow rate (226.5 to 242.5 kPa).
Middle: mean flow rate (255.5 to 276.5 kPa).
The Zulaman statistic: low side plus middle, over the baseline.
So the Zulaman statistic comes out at 1.72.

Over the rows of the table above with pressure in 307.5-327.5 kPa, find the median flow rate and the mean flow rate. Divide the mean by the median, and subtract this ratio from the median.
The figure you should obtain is 1.2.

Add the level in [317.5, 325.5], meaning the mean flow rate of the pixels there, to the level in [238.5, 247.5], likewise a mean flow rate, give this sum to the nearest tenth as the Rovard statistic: 3.9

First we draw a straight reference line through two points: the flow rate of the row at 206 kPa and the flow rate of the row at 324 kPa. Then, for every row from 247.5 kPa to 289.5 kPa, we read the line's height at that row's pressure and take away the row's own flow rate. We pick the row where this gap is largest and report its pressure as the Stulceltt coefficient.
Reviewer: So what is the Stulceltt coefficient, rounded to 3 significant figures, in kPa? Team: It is 252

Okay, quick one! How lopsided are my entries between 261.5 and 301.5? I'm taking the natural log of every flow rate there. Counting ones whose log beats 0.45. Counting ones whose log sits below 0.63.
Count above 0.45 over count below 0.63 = 2.7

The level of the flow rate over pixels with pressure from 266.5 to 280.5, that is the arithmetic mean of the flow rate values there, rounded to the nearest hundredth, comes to 1.87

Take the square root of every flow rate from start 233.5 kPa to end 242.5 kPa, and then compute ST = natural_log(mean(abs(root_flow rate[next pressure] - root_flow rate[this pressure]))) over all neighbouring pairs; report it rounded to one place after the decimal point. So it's -4.7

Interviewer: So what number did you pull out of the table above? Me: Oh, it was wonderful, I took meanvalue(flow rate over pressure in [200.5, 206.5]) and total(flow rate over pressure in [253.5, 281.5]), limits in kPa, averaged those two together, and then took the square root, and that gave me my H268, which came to 5.1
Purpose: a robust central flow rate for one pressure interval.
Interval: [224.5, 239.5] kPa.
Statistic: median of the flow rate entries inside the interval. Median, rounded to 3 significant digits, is 1.62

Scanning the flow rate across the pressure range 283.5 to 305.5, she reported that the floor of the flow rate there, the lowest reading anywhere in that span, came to 1.8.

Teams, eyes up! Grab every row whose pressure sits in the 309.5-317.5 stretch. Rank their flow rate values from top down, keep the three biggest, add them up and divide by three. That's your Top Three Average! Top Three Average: 2.3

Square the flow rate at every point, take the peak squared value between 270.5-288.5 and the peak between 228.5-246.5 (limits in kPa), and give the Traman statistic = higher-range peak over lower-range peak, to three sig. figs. 1.32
